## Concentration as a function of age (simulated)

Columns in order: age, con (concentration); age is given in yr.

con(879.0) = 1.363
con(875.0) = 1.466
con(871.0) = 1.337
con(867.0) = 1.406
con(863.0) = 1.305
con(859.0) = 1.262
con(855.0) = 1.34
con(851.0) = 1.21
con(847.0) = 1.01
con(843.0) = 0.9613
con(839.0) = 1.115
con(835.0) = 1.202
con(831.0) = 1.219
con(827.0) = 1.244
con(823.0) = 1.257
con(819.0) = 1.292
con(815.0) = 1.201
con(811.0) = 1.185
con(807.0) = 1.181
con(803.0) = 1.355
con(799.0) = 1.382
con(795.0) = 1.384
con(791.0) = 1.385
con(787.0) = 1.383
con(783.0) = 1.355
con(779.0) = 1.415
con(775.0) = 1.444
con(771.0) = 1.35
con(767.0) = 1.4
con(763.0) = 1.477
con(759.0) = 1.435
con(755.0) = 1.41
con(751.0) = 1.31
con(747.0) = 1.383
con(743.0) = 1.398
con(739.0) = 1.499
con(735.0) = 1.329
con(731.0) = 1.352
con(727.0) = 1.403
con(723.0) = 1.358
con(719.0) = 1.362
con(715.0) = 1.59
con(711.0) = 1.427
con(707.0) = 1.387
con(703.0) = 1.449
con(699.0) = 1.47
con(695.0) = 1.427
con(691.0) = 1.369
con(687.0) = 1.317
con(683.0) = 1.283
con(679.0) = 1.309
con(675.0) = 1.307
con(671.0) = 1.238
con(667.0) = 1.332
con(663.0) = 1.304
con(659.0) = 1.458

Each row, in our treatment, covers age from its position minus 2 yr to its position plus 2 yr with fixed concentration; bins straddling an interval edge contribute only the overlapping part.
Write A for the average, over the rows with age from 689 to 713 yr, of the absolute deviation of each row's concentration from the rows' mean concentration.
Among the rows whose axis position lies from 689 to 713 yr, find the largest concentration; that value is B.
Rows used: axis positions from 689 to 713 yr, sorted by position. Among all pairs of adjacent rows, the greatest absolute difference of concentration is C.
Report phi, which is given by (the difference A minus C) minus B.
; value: -1.50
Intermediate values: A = 0.029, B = 1.47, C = 0.06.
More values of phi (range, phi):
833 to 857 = -1.43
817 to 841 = -1.34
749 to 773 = -1.53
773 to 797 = -1.48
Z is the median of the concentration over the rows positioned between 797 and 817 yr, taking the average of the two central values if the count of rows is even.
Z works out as 1.20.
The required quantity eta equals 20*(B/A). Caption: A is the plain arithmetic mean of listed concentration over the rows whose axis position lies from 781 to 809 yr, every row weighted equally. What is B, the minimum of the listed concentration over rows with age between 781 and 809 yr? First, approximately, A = 1.35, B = 1.181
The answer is 17.5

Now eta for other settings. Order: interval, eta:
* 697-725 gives 18.9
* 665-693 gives 18.9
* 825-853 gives 16.9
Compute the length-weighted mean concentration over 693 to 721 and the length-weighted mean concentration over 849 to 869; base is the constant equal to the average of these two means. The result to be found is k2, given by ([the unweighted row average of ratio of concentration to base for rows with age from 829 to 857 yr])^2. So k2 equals 0.70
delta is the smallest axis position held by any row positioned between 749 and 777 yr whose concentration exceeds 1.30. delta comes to 751.0 yr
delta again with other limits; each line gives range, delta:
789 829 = 791.0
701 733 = 703.0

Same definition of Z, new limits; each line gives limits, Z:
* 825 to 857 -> 1.21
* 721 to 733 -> 1.36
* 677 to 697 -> 1.32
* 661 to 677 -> 1.31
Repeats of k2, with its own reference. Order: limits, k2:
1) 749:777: 1.04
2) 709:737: 1.04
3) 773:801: 1.03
